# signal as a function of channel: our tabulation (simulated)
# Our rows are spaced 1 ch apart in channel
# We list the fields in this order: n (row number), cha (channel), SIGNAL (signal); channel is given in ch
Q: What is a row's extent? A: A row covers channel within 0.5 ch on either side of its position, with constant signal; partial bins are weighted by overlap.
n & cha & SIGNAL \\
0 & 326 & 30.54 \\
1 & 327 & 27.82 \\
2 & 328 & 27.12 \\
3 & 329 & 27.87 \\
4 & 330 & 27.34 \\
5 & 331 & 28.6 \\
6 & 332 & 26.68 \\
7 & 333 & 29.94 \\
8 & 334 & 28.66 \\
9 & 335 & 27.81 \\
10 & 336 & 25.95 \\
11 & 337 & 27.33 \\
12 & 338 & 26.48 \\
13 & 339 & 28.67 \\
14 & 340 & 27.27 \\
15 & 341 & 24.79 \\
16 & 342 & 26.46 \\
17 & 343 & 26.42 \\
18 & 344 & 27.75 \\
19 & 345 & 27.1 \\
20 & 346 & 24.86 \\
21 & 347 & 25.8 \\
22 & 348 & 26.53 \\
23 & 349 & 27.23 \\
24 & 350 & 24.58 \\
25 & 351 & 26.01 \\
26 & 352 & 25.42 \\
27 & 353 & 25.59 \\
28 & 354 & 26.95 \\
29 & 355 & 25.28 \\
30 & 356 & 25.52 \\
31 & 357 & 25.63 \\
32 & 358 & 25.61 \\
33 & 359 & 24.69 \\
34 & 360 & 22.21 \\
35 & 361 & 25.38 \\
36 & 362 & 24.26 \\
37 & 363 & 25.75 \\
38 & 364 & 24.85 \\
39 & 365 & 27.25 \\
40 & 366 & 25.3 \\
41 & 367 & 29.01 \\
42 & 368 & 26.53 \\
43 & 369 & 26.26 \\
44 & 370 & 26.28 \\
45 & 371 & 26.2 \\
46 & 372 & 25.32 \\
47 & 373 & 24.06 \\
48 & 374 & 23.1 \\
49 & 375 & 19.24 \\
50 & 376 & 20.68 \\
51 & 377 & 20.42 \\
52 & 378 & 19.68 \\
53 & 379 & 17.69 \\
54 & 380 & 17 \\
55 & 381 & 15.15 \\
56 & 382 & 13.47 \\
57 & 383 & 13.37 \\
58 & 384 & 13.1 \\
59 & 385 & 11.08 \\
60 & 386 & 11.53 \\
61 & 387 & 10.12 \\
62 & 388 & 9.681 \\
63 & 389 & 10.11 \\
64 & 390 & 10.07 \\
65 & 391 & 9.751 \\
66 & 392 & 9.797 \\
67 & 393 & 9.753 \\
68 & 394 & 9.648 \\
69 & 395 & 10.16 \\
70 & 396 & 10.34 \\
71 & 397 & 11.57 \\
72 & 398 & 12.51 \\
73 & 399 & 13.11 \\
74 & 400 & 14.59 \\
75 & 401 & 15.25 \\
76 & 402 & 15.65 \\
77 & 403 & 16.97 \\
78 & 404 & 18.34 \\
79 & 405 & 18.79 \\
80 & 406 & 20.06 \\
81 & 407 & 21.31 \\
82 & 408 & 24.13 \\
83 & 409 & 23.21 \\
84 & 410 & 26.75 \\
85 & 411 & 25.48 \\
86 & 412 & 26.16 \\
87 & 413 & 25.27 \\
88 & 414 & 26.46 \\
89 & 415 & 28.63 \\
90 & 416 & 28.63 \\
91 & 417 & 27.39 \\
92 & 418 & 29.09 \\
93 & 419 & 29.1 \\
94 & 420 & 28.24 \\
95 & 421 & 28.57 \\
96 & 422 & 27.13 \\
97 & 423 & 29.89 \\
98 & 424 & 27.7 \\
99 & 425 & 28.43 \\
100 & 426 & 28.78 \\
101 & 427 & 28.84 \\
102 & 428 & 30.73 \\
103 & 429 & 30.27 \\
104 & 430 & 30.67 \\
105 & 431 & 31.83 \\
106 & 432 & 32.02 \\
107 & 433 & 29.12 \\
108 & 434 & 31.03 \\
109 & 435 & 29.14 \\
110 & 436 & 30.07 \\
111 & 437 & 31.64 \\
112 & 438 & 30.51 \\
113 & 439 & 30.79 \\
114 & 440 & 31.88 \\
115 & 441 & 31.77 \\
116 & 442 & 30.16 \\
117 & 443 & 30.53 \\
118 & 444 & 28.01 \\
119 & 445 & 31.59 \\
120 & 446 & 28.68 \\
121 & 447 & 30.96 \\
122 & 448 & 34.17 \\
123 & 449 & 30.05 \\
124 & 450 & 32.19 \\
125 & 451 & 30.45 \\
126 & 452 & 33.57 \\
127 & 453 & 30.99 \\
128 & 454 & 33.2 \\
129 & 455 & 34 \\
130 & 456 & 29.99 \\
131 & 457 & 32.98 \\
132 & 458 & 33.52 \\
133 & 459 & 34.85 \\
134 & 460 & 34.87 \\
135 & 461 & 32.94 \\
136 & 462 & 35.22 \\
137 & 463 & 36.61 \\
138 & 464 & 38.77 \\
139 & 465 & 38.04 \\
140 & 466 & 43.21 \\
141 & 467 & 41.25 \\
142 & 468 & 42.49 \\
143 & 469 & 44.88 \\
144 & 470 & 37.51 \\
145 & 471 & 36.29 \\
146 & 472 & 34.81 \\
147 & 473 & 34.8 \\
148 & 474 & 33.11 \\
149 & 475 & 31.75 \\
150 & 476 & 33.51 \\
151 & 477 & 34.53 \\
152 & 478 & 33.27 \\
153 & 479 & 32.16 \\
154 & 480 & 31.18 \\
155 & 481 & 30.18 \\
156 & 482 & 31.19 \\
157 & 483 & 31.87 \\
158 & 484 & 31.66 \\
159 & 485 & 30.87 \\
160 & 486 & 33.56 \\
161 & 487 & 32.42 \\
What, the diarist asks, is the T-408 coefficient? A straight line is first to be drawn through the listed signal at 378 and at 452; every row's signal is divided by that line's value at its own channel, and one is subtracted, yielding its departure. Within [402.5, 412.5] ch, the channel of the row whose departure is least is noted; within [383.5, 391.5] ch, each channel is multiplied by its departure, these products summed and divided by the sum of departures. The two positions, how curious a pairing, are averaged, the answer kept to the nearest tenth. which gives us 395.4 ch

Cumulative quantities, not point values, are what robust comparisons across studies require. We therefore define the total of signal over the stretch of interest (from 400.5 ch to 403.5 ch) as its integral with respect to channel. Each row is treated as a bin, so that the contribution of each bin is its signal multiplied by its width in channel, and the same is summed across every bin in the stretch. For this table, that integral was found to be 48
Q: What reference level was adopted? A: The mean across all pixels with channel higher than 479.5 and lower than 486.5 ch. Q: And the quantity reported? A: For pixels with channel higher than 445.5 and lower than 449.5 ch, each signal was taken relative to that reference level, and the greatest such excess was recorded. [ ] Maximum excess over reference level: 2.7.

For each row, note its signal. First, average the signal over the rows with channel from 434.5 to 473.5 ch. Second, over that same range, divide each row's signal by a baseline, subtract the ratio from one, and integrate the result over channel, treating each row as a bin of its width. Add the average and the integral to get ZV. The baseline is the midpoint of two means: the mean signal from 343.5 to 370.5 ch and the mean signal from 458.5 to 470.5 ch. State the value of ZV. 31.8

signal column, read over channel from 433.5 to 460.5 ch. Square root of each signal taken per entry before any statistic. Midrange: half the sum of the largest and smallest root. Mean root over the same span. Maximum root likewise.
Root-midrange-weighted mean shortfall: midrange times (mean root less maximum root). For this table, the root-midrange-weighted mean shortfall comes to -1.6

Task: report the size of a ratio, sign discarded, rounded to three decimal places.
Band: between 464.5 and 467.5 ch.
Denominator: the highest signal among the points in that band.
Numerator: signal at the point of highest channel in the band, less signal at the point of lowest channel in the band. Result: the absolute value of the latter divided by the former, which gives 0.074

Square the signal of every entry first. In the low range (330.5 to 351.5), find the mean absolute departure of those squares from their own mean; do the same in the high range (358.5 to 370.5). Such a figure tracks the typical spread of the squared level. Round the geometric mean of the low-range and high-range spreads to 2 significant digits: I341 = 60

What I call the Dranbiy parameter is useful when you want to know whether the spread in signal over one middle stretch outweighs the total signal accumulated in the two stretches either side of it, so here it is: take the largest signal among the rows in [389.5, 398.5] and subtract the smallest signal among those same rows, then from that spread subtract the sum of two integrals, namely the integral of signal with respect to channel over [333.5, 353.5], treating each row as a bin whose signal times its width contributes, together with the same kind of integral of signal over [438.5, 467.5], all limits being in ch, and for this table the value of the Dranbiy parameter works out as -1493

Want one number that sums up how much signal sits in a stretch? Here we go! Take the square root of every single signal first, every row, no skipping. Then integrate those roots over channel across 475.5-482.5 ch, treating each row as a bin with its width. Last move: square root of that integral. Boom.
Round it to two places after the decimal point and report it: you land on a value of 6.31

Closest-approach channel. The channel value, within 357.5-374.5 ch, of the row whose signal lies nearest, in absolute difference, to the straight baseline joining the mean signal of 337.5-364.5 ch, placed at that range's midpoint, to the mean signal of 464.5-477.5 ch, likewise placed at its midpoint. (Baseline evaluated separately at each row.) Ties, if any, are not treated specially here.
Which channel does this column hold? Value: 365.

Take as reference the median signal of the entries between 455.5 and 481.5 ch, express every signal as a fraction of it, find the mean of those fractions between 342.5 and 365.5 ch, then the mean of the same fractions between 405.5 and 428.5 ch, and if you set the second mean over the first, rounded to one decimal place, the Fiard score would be 1.0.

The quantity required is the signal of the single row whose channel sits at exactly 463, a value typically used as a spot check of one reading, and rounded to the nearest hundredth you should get 36.61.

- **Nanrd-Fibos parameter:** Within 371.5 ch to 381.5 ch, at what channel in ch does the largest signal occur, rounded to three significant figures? 372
